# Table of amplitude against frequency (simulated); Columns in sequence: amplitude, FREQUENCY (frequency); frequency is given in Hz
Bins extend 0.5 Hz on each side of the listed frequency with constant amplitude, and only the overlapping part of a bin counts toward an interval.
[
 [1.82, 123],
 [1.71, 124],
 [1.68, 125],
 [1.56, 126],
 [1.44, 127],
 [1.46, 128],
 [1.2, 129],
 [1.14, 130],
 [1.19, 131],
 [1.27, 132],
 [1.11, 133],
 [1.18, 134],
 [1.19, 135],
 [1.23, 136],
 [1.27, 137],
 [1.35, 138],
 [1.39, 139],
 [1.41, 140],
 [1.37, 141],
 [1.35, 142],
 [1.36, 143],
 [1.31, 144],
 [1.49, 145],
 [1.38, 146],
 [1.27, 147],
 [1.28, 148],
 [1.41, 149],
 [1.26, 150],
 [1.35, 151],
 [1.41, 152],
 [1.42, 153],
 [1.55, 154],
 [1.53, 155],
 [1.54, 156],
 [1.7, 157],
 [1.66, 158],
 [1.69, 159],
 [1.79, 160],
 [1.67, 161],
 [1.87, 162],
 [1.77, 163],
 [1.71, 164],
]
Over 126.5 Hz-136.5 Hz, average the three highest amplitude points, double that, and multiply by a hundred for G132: 278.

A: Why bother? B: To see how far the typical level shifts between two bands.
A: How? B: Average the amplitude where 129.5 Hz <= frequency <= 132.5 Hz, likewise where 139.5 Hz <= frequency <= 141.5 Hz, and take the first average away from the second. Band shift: 0.19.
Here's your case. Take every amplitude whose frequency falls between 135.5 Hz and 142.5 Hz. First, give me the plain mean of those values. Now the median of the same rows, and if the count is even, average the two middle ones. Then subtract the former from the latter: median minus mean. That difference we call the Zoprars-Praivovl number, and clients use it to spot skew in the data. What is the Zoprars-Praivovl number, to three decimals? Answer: 0.011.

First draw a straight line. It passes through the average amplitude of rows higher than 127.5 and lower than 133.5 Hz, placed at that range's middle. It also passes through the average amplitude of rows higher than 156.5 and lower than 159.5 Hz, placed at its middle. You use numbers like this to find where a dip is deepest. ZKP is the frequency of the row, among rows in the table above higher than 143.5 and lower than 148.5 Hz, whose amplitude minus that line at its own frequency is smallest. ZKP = 148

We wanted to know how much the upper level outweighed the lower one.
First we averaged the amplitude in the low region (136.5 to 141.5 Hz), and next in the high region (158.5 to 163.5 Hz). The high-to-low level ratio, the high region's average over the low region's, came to 1.29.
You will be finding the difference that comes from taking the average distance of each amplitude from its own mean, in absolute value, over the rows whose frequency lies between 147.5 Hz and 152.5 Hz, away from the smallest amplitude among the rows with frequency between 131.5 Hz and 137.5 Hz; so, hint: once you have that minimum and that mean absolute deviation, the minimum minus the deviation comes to 1.052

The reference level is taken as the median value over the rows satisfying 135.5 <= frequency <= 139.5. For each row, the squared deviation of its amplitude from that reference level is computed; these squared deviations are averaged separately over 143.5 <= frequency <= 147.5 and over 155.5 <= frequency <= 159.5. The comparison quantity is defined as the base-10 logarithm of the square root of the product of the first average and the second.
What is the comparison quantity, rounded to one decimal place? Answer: -1.5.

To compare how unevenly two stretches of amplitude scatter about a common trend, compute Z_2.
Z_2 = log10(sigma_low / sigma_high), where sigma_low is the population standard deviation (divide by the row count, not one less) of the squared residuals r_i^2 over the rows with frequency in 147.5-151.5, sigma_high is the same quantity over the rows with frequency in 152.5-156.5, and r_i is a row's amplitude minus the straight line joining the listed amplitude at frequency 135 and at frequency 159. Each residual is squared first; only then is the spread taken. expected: 0.41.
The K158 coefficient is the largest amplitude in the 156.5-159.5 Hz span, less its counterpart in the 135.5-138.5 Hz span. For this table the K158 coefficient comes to 0.35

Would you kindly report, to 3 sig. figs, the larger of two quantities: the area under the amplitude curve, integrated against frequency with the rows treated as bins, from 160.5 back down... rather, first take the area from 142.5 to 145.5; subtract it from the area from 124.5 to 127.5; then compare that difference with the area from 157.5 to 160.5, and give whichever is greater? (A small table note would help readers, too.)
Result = 5.14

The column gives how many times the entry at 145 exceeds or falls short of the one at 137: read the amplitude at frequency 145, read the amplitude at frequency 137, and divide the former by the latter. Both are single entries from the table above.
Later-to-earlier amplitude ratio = 1.2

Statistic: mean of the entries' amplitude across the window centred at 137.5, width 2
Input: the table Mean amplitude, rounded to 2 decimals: 1.31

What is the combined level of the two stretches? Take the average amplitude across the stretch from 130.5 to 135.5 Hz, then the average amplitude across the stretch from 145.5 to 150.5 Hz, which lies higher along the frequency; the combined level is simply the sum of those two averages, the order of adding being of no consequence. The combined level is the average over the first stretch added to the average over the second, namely 2.51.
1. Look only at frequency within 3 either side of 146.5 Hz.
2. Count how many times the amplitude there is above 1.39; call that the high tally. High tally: 2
